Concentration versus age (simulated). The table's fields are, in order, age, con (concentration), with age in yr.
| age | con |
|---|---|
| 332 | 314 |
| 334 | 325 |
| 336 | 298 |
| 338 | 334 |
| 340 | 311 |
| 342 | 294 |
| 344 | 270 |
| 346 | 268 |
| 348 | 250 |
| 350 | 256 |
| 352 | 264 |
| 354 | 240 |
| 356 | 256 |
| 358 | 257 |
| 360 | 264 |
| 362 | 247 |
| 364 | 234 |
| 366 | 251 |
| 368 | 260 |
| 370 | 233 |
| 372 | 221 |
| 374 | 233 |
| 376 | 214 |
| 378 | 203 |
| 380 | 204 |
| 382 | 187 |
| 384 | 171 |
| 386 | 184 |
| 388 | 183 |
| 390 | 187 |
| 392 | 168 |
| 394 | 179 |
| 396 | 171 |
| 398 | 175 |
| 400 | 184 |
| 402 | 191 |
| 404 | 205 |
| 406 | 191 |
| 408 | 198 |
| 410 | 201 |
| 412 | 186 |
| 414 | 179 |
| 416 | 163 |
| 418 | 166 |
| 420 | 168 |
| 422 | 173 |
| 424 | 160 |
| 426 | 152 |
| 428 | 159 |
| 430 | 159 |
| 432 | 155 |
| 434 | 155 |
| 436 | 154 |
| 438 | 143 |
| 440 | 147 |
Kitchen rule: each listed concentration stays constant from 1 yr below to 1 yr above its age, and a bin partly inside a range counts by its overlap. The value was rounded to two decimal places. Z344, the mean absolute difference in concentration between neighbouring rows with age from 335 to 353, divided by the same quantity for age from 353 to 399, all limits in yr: 1.45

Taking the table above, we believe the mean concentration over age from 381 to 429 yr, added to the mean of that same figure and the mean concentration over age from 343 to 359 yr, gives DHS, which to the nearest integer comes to 396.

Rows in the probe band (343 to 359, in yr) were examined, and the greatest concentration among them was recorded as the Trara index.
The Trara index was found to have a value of 270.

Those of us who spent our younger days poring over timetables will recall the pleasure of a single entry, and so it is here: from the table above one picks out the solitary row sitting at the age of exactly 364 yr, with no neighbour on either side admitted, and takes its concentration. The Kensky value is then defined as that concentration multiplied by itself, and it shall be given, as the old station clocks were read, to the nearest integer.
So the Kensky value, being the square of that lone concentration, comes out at 54756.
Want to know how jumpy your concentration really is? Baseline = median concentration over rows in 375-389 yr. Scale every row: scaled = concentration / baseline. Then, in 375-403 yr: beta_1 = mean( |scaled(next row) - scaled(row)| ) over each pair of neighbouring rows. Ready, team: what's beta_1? 0.050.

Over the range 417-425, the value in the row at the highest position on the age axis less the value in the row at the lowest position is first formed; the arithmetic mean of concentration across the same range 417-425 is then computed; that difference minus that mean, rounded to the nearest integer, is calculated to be -173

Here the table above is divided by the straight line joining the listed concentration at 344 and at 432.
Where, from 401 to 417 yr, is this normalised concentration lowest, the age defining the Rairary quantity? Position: 416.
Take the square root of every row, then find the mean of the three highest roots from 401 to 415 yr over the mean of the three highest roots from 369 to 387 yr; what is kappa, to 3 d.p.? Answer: 0.938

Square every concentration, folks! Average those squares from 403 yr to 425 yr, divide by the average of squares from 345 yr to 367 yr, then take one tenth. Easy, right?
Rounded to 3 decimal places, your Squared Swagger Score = 0.051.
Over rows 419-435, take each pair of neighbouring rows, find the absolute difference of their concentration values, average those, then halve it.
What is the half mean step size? 2.6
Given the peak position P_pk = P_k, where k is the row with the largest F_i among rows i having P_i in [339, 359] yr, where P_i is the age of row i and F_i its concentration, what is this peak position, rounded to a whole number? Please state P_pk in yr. 340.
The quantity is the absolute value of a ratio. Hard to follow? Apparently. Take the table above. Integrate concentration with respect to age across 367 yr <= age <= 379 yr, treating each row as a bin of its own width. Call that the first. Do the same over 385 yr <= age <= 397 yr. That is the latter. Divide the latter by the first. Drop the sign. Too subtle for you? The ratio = 0.79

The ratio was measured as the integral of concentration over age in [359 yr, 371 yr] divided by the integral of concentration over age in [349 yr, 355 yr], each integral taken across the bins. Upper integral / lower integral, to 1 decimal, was 2.0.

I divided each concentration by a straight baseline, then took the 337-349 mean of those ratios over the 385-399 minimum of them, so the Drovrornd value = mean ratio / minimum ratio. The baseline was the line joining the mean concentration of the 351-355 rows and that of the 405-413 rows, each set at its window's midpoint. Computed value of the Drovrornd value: 1.38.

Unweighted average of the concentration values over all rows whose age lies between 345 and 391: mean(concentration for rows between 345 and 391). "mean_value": 229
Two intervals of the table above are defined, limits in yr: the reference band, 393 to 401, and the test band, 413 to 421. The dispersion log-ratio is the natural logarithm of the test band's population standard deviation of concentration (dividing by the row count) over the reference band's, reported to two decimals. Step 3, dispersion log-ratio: 0.23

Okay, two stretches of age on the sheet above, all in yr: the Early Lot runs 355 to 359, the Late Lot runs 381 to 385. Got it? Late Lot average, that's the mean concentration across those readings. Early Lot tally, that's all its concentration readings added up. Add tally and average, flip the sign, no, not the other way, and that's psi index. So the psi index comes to -692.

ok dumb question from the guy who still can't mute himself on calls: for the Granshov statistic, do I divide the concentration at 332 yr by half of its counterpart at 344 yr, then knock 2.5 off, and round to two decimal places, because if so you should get -0.17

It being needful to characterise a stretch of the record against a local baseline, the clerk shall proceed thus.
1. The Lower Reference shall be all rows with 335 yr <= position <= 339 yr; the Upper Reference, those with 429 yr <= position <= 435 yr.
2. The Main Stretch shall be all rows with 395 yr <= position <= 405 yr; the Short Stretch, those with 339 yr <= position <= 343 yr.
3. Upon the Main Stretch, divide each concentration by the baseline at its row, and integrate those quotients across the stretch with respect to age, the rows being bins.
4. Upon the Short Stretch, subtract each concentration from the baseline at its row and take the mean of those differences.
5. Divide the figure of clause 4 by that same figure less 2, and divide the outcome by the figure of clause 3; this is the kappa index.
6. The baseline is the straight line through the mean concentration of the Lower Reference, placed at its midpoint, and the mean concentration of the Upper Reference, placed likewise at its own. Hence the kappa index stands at 0.161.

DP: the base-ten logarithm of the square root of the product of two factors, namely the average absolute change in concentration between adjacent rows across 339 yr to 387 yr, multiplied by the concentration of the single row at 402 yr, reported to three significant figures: 1.70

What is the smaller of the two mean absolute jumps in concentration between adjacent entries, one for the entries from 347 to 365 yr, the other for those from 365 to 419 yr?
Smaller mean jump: 11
